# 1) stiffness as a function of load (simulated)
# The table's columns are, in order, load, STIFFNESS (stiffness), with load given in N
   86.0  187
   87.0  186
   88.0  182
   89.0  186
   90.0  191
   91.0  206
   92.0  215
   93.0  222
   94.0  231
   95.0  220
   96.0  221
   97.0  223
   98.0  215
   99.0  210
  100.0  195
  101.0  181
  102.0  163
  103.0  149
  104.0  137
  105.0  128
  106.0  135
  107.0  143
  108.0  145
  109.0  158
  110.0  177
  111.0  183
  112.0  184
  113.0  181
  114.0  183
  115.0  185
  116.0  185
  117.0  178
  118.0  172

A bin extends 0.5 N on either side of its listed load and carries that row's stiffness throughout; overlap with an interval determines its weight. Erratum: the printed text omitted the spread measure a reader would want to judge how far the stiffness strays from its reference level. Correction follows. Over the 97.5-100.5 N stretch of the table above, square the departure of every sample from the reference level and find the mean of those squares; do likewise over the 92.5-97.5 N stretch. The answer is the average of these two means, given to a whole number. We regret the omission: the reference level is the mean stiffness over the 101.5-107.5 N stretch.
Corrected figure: 5375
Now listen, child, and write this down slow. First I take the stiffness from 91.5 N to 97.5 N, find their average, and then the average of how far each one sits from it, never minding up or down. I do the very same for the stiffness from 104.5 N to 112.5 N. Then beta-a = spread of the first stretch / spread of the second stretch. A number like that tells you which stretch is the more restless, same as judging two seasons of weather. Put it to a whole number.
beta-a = 0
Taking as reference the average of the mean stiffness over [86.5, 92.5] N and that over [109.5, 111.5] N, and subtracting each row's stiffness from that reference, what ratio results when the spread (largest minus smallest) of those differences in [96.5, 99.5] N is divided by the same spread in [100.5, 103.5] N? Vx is 0.41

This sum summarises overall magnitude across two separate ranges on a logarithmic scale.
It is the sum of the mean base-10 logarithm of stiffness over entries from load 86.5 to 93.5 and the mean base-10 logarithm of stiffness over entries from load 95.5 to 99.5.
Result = 4.63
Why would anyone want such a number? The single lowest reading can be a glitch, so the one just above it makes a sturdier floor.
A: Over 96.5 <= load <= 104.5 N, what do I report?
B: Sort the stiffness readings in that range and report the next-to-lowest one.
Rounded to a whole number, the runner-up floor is 149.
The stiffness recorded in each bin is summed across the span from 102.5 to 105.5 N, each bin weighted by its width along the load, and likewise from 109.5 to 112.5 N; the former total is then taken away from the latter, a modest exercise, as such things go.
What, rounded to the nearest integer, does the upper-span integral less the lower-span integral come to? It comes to 130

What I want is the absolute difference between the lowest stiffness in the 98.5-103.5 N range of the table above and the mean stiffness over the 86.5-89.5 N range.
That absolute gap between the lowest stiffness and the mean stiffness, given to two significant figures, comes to 36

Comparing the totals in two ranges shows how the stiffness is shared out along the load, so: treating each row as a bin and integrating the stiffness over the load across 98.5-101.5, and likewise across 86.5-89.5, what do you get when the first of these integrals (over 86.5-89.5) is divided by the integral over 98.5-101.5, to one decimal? 0.9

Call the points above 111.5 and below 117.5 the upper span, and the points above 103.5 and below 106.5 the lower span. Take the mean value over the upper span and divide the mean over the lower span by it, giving 0.73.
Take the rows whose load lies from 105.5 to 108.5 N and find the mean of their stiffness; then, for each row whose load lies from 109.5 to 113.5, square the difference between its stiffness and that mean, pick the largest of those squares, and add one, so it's 1850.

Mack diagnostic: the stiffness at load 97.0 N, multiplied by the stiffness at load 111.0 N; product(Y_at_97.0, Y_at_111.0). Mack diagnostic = 40809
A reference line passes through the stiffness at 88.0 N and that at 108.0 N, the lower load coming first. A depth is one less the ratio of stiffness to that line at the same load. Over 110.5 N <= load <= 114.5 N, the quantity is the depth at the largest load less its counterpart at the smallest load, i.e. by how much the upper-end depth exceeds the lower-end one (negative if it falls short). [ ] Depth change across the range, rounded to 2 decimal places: -0.05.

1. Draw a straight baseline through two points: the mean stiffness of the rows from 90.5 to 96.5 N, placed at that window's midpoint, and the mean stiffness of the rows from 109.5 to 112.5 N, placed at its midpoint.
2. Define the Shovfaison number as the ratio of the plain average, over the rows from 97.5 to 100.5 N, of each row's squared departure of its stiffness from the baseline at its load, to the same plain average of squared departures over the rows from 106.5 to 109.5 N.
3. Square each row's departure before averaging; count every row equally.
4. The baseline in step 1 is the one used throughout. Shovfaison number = 0.03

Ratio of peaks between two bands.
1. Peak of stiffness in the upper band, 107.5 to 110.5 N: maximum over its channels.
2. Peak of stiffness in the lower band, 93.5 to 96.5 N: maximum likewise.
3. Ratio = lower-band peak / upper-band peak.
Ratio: 1.31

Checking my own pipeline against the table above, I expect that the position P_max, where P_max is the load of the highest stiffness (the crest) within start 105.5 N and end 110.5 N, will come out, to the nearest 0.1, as 110.0 N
